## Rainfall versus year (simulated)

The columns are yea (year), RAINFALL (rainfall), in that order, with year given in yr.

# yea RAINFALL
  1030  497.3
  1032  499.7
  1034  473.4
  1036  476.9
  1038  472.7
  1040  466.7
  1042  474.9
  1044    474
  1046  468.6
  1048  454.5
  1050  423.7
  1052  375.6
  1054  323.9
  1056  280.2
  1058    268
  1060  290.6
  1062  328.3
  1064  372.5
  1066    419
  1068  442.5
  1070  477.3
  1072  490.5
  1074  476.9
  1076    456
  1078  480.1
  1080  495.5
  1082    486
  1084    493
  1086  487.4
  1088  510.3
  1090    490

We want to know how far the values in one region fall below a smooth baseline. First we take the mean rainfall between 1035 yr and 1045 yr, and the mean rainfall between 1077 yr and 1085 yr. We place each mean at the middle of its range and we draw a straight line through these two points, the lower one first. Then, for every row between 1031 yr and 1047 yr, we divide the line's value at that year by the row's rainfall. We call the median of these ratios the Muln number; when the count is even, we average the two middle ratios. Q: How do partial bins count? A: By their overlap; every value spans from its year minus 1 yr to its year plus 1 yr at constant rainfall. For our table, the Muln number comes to 1.00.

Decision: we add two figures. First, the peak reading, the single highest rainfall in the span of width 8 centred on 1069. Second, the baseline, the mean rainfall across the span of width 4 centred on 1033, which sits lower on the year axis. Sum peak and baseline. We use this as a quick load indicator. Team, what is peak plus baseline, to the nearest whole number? 977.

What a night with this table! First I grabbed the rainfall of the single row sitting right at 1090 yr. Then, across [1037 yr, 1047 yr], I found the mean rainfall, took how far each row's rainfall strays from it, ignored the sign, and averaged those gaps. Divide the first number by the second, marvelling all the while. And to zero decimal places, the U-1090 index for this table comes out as 164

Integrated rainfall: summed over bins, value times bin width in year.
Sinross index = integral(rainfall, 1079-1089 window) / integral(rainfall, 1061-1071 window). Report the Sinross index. 1.21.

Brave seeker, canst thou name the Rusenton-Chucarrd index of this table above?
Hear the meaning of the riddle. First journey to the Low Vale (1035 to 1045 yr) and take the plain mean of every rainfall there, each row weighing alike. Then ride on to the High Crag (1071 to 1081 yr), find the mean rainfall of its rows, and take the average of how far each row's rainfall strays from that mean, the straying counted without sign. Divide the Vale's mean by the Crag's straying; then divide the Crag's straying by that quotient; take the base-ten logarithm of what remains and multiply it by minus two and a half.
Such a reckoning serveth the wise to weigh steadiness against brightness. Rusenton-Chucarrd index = 2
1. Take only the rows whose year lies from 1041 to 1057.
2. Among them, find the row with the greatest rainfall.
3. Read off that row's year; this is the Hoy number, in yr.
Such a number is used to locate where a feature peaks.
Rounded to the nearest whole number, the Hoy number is 1042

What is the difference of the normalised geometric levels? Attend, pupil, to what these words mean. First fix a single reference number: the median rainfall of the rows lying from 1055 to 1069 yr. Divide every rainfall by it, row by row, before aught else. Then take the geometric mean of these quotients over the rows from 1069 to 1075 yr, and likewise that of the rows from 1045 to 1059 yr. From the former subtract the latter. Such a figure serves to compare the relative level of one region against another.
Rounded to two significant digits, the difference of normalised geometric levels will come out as 0.36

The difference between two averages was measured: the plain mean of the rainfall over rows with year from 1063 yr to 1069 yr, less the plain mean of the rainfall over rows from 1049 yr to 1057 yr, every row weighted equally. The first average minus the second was 60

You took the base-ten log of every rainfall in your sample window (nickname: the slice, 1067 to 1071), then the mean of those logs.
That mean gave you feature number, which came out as 2.66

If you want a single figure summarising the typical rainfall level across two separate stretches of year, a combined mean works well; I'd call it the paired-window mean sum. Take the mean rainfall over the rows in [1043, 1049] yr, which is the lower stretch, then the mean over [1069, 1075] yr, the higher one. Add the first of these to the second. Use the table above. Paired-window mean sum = 947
